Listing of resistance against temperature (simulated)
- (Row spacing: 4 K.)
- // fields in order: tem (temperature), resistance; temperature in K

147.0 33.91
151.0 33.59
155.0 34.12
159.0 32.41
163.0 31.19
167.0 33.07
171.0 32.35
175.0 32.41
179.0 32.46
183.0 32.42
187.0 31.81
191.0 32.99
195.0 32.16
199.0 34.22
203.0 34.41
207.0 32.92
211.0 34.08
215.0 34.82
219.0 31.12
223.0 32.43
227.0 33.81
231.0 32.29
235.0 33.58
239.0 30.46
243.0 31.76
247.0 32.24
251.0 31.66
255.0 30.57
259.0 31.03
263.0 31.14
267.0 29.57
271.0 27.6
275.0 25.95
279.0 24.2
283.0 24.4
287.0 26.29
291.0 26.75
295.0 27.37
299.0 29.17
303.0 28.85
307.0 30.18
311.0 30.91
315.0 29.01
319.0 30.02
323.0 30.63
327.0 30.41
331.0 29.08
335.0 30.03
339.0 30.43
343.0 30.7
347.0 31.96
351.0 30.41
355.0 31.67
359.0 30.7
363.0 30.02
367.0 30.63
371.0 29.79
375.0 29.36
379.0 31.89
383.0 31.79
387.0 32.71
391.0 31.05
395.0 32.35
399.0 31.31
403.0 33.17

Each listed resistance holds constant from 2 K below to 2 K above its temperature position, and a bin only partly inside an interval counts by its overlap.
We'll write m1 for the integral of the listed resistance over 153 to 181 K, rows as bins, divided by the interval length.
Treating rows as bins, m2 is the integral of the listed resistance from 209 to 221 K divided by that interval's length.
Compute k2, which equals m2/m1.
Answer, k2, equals 1.02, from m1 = 33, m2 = 33.3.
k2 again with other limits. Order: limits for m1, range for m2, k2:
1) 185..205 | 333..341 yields 0.91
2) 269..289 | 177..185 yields 1.26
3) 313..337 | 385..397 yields 1.07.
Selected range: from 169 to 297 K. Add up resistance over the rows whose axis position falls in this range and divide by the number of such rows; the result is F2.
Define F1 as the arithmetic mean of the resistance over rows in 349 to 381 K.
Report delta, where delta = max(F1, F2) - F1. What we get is 0.4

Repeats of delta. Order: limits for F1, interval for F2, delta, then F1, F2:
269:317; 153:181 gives 5.0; 27.6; 32.6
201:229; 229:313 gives 0.0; 33.4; 29.3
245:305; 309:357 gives 2.0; 28.5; 30.4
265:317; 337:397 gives 3.3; 27.7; 31.0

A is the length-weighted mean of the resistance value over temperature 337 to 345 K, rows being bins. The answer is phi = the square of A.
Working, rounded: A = 30.6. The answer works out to 934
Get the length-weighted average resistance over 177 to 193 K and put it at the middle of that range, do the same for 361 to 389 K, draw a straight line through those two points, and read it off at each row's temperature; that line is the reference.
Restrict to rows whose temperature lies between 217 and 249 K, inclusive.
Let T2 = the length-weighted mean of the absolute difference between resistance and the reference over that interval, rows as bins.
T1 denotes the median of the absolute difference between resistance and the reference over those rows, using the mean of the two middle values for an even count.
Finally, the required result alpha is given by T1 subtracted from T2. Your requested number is 0.19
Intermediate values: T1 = 0.7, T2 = 0.9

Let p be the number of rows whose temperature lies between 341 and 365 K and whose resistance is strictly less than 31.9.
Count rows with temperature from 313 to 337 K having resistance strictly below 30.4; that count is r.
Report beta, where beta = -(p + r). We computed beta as -9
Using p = 5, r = 4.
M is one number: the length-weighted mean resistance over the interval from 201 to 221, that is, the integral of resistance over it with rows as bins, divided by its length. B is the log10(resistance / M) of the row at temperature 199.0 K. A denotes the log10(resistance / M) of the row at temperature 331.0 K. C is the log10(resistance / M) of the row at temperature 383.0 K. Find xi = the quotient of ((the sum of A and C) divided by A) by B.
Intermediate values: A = -0.06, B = 0.010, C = -0.022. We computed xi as 142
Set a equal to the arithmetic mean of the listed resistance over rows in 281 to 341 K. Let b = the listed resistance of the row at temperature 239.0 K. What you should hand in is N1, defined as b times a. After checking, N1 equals 880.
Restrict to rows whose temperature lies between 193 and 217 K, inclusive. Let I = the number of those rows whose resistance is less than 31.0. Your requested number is 0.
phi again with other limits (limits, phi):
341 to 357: 973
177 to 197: 1048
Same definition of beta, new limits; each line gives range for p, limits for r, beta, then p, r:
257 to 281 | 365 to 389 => -8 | 6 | 2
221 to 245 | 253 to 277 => -5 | 2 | 3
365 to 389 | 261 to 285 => -10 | 5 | 5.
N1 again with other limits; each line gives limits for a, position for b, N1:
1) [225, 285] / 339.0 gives 913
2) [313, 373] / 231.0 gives 981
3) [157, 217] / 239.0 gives 1003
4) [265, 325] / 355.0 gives 889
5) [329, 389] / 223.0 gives 997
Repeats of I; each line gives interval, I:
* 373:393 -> 1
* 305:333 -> 7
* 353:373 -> 4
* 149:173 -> 0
